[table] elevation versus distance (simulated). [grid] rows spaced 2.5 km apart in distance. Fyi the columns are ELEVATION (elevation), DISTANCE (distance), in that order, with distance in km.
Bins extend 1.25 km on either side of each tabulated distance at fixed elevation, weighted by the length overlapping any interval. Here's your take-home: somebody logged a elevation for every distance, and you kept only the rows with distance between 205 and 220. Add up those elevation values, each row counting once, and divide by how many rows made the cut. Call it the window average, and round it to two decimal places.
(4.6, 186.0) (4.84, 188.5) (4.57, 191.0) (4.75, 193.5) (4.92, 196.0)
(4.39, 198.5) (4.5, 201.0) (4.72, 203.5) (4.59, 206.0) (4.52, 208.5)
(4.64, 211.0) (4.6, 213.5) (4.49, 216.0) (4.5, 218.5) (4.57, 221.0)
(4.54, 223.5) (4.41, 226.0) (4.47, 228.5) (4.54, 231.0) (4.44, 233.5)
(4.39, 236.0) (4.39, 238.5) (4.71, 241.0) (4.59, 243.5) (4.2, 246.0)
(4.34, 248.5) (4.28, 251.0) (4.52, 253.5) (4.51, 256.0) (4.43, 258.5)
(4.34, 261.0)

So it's 4.56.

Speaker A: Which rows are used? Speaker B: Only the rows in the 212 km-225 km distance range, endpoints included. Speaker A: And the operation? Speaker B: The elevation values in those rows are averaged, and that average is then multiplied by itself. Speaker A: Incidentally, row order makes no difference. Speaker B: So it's 20.6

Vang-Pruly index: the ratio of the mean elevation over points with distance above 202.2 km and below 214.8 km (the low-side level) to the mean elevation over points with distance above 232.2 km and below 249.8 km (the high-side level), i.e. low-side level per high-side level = 1.04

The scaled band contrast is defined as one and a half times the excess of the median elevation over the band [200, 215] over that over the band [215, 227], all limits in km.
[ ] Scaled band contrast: 0.14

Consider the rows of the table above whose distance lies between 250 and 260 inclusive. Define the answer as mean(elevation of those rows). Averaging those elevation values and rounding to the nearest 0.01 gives 4.44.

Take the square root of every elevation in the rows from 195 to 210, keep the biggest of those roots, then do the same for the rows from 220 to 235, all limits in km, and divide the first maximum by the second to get 1.04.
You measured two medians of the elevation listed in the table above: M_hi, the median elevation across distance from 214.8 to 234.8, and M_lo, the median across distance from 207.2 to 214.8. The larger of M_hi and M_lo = 4.60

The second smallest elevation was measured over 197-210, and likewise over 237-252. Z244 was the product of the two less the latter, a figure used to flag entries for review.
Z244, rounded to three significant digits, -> 15.0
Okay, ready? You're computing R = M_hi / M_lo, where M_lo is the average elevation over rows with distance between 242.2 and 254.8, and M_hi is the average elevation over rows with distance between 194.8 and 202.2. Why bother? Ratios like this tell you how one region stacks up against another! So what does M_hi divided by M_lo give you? 1.05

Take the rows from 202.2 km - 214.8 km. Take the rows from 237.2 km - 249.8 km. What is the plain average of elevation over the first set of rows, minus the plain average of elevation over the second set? 0.17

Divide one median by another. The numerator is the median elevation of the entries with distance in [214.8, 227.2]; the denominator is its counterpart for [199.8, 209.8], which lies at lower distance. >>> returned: 0.988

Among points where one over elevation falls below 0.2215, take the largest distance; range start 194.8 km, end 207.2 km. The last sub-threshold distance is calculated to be 206.0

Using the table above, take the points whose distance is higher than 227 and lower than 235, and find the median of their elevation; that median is 4.47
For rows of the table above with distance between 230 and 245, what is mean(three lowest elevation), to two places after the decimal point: 4.41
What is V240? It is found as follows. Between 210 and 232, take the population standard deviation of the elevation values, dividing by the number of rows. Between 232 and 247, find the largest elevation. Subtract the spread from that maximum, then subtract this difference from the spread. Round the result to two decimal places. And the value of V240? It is -4.58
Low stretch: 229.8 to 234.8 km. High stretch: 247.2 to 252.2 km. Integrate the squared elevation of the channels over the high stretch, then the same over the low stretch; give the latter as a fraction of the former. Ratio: 1.09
